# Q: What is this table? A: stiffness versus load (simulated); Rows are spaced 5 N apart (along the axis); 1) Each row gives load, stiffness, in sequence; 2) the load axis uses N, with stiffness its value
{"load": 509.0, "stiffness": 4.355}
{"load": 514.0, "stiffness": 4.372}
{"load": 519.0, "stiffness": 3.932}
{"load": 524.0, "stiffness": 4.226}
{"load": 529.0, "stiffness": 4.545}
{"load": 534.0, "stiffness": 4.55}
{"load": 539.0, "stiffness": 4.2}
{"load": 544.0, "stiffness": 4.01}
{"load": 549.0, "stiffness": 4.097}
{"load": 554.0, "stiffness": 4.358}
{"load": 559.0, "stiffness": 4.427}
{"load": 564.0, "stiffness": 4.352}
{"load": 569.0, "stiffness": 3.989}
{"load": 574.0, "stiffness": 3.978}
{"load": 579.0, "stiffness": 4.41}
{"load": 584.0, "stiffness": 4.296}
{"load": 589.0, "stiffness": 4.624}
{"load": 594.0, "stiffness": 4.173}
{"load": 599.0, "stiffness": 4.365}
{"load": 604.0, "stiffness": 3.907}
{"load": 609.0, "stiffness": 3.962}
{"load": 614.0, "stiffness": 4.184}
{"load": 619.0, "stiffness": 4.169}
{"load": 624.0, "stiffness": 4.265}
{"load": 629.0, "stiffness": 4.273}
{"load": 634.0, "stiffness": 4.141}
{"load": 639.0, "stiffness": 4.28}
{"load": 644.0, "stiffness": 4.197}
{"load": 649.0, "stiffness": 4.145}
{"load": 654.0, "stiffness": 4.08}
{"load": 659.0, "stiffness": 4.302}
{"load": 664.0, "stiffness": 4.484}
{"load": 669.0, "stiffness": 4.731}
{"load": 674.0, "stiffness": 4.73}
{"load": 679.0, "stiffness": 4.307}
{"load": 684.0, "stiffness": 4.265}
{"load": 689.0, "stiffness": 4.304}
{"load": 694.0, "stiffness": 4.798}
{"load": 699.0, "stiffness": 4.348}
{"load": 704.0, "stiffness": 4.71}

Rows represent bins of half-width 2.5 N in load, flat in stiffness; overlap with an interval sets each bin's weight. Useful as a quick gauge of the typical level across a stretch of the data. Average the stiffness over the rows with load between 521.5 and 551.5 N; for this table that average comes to 4.27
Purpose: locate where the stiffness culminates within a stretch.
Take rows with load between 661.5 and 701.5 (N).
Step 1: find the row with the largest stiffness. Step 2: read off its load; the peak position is 694.0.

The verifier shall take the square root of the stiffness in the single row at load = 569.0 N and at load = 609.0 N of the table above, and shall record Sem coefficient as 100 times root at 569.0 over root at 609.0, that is 100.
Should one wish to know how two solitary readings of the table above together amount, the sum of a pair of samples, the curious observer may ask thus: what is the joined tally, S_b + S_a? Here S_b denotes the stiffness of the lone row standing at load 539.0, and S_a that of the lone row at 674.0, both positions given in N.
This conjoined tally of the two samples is 8.93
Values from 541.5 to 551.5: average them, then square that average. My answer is 16.4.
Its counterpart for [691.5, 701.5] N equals 20.9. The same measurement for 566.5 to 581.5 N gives 17.0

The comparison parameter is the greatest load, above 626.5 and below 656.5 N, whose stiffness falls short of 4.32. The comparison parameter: 654.0 N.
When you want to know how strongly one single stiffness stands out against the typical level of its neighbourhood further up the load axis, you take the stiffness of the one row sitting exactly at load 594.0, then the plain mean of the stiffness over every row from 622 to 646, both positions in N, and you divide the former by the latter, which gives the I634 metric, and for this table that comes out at 0.986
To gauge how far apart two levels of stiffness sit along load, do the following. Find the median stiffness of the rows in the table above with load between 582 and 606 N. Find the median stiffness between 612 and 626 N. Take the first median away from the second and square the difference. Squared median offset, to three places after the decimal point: 0.013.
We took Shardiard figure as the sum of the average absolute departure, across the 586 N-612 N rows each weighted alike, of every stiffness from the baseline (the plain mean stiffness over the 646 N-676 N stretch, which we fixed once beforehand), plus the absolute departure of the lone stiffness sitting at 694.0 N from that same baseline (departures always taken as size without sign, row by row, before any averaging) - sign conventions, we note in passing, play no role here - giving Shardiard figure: 0.68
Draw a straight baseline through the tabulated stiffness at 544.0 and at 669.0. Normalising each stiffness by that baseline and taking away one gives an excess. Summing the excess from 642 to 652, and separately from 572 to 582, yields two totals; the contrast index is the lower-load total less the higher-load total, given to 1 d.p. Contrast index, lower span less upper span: 0.2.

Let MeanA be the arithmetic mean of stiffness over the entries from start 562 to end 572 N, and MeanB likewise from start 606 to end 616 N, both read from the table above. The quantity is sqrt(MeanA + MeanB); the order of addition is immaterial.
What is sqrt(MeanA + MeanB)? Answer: 2.87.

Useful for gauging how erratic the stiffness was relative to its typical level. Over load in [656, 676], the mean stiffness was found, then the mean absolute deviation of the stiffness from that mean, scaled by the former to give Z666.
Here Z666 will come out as 0.037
